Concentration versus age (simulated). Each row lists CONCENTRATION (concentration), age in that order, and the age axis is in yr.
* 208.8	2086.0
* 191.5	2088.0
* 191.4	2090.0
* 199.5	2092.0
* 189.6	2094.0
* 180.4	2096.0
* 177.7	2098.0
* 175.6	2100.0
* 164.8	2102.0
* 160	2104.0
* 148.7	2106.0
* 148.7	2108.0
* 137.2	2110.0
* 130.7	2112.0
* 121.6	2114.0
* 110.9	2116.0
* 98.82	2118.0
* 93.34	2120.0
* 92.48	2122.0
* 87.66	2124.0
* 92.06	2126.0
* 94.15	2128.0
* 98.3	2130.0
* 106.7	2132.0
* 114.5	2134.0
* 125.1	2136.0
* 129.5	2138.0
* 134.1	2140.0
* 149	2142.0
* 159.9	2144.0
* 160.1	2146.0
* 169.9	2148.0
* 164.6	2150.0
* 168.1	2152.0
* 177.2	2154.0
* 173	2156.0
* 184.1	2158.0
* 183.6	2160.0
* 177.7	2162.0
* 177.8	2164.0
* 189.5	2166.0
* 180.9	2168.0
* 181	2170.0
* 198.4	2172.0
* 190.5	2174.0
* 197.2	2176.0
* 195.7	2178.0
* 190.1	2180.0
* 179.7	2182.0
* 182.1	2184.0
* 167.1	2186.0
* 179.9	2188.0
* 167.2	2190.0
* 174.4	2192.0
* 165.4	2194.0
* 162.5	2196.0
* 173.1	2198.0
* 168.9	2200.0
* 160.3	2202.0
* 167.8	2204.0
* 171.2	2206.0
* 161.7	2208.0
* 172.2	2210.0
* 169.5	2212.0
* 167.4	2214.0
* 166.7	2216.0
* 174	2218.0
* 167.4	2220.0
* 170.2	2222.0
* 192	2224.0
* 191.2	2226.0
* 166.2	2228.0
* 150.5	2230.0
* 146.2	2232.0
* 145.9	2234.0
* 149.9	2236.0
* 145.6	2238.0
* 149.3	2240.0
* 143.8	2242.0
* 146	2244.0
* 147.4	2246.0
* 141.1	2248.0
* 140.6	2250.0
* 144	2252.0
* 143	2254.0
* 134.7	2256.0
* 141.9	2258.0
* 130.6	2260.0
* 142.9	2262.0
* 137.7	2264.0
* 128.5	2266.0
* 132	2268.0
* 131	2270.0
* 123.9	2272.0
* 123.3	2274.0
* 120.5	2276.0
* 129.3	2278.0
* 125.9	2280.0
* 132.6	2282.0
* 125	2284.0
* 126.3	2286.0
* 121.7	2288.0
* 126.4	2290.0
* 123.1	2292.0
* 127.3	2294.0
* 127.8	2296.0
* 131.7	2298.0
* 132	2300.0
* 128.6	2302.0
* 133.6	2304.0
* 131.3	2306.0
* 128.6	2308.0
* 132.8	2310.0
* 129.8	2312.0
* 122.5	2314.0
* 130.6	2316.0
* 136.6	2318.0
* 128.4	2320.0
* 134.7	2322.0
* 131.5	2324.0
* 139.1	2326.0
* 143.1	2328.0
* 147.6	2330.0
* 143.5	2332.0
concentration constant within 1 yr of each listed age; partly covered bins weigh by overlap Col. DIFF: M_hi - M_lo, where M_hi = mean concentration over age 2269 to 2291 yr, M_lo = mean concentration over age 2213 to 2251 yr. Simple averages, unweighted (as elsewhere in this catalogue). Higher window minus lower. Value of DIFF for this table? -32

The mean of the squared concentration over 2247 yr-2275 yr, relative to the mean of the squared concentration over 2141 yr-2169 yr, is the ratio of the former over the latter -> 0.61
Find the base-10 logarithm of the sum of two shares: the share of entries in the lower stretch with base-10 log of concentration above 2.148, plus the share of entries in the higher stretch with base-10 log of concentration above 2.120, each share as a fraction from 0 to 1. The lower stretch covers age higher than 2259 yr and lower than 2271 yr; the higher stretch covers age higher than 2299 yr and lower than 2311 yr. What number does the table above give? -0.2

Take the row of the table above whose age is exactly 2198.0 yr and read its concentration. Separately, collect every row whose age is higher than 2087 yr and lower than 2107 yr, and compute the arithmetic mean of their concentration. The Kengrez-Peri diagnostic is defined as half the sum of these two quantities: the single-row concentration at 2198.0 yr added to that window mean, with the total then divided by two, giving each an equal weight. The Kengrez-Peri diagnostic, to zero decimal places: 176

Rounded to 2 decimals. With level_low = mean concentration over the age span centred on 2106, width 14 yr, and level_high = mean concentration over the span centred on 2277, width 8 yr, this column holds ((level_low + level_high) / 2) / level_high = 1.11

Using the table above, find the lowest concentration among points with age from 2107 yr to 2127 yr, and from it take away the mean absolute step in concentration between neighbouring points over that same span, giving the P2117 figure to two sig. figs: 80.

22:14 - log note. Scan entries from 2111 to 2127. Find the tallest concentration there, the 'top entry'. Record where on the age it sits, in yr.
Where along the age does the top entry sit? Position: 2112.0 yr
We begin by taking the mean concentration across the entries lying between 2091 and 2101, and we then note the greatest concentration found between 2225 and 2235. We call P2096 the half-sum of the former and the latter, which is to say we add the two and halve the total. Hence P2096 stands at 188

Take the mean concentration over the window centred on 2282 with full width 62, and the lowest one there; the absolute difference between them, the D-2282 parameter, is 10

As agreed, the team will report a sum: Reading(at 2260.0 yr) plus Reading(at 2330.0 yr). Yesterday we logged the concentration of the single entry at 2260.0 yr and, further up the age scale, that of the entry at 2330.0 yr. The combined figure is 278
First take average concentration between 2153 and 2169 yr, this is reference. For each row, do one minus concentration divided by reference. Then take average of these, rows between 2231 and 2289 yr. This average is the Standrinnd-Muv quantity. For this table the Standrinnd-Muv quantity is 0.25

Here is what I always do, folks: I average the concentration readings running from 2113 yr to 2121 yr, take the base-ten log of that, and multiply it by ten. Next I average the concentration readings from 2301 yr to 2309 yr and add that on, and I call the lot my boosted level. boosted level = 151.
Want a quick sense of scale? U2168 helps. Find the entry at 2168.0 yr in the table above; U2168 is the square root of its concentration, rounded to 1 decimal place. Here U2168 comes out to 13.4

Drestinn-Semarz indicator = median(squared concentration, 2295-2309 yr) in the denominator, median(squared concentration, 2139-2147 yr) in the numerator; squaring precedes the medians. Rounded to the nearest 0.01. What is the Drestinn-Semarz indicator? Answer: 1.39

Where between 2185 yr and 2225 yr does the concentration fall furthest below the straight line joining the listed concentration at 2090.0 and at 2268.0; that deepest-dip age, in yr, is 2202.0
